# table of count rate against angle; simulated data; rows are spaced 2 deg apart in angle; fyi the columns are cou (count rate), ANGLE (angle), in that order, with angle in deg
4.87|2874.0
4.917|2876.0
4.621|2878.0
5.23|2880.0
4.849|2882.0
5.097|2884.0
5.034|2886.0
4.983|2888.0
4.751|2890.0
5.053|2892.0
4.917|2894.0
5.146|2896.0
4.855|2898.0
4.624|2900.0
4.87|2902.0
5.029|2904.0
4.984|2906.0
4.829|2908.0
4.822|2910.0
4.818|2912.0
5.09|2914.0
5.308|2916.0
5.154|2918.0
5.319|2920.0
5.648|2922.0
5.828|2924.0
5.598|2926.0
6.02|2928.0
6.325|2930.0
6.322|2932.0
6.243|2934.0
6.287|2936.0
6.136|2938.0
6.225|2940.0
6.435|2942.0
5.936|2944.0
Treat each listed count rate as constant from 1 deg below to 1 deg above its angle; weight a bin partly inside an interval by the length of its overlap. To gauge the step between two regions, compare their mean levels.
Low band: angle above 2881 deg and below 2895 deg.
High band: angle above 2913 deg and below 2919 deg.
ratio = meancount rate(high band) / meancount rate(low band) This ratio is 1.05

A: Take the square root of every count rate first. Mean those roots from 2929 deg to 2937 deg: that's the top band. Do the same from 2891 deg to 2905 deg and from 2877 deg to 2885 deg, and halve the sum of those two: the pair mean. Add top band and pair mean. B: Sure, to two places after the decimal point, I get 4.73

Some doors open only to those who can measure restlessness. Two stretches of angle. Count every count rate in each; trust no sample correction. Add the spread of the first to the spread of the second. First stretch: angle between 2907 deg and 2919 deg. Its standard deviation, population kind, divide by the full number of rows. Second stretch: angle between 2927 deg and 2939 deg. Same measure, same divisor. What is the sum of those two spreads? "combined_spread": 0.30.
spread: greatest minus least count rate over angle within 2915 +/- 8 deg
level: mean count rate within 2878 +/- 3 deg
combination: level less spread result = 4.09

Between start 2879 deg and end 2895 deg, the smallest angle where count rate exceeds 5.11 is 2880.0 deg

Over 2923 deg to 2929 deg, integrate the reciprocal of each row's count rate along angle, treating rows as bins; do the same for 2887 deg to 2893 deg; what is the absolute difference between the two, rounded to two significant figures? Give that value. 0.19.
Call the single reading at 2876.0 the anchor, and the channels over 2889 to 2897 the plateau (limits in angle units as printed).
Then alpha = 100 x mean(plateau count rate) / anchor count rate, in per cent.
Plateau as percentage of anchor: 101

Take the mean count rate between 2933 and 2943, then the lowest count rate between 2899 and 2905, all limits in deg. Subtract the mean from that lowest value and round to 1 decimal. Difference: -1.6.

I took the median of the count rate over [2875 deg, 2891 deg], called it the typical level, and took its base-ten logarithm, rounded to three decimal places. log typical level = 0.695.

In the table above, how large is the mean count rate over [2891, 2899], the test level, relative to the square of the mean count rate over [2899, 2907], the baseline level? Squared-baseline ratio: 0.21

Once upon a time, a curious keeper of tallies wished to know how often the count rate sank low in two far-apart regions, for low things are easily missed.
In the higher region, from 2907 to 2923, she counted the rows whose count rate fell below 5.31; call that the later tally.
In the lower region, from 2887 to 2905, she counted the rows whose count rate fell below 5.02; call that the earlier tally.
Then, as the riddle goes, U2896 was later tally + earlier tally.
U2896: 12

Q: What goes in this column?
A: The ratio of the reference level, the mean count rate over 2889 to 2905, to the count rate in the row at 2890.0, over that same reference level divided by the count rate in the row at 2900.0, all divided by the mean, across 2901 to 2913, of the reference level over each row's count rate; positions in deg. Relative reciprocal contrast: 0.97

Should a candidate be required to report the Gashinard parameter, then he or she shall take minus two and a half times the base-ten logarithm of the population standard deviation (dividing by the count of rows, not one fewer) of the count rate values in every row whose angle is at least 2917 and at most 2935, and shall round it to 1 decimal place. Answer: 1.0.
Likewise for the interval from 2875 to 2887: 1.8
